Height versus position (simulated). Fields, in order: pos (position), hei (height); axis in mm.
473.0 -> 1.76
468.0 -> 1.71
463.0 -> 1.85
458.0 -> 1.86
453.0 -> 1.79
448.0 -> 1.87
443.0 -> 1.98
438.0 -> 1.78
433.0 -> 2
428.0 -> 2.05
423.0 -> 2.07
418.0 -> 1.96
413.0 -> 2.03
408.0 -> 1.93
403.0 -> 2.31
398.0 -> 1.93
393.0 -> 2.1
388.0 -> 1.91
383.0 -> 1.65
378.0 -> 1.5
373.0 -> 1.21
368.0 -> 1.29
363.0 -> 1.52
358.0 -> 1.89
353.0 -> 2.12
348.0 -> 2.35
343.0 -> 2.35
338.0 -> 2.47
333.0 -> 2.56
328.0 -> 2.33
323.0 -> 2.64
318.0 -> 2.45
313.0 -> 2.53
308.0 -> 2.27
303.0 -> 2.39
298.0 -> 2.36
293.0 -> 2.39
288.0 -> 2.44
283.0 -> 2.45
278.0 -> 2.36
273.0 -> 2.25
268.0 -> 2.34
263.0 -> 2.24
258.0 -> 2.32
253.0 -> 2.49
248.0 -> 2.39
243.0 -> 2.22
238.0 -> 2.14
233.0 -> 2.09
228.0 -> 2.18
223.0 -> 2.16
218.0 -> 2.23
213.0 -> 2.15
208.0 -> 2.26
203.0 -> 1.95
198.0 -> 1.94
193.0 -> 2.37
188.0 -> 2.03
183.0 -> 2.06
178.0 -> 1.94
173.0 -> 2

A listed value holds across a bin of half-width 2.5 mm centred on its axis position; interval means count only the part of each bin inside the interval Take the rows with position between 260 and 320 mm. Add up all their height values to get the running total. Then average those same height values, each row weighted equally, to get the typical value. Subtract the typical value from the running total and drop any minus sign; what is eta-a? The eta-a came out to 26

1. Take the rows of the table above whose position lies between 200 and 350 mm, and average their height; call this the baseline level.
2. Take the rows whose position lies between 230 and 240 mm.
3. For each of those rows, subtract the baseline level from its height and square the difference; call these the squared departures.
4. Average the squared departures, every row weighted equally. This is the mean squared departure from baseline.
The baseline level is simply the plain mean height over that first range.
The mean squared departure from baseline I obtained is 0.04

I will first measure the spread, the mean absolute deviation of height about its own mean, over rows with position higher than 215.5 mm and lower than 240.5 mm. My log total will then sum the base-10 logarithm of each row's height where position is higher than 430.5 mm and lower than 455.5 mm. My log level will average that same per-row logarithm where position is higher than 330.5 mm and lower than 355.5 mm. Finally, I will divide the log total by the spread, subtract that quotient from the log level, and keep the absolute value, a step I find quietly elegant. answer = 37.8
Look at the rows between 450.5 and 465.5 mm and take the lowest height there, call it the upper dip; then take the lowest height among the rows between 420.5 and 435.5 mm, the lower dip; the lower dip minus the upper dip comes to 0.2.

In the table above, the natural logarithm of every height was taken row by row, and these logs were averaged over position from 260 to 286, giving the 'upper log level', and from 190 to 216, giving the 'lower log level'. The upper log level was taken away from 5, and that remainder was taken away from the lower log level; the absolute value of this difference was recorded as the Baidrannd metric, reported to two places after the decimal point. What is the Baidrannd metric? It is 3.40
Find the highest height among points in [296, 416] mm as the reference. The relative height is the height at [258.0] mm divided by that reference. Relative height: 0.88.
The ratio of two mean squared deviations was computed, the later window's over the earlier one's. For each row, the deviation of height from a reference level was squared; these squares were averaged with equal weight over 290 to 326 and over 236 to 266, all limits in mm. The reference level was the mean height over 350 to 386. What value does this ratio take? 1.4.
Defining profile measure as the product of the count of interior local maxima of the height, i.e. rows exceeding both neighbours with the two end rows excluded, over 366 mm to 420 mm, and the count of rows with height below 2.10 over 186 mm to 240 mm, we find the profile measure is 12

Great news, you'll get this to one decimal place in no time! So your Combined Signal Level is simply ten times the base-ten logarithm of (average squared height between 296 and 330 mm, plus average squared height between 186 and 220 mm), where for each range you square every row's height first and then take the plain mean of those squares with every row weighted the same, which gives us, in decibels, 10.2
